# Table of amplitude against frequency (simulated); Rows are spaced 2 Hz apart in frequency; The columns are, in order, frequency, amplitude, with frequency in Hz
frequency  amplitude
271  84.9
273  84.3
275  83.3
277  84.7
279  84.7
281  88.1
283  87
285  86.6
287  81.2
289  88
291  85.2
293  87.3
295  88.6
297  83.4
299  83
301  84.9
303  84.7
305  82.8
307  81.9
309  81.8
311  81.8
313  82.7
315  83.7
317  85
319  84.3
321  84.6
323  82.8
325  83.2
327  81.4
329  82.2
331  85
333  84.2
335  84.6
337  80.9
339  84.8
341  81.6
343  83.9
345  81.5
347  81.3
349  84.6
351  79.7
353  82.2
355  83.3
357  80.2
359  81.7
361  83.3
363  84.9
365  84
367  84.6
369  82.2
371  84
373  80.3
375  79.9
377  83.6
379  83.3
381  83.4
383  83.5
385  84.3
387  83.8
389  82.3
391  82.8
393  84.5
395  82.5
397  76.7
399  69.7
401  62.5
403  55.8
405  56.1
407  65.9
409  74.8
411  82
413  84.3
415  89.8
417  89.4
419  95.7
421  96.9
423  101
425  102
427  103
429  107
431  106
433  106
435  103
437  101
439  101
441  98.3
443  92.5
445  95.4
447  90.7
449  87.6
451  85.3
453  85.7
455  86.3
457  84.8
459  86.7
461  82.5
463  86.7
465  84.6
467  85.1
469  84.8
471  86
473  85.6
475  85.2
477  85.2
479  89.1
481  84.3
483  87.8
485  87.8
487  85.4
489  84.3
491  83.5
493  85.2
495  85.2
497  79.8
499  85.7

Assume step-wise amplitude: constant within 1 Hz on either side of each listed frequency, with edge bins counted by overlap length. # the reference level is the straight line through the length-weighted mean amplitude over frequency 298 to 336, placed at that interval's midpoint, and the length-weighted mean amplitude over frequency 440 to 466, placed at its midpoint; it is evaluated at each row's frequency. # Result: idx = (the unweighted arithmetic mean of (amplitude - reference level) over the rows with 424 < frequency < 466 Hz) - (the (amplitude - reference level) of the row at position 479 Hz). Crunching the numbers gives 6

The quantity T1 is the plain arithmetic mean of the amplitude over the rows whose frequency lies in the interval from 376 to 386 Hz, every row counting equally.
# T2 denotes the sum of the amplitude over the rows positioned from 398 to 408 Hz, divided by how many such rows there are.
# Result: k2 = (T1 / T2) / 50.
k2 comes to 0.0270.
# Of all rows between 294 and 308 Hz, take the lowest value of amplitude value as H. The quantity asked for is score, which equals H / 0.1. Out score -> 819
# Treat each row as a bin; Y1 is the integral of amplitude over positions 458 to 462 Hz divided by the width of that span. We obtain 85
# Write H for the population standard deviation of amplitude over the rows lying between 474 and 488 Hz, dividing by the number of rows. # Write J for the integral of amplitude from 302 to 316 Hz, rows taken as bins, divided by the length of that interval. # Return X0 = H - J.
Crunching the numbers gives -81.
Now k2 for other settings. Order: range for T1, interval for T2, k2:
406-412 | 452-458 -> 0.0173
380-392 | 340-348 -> 0.0203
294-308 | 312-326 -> 0.0201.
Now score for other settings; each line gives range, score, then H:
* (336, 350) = 809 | 80.9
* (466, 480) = 848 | 84.8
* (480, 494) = 835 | 83.5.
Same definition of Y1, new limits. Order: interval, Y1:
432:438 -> 103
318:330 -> 83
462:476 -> 85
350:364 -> 82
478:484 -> 87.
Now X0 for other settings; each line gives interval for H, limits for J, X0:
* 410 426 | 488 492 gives -77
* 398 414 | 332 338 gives -73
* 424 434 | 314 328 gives -82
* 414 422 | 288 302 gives -82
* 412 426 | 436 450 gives -89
